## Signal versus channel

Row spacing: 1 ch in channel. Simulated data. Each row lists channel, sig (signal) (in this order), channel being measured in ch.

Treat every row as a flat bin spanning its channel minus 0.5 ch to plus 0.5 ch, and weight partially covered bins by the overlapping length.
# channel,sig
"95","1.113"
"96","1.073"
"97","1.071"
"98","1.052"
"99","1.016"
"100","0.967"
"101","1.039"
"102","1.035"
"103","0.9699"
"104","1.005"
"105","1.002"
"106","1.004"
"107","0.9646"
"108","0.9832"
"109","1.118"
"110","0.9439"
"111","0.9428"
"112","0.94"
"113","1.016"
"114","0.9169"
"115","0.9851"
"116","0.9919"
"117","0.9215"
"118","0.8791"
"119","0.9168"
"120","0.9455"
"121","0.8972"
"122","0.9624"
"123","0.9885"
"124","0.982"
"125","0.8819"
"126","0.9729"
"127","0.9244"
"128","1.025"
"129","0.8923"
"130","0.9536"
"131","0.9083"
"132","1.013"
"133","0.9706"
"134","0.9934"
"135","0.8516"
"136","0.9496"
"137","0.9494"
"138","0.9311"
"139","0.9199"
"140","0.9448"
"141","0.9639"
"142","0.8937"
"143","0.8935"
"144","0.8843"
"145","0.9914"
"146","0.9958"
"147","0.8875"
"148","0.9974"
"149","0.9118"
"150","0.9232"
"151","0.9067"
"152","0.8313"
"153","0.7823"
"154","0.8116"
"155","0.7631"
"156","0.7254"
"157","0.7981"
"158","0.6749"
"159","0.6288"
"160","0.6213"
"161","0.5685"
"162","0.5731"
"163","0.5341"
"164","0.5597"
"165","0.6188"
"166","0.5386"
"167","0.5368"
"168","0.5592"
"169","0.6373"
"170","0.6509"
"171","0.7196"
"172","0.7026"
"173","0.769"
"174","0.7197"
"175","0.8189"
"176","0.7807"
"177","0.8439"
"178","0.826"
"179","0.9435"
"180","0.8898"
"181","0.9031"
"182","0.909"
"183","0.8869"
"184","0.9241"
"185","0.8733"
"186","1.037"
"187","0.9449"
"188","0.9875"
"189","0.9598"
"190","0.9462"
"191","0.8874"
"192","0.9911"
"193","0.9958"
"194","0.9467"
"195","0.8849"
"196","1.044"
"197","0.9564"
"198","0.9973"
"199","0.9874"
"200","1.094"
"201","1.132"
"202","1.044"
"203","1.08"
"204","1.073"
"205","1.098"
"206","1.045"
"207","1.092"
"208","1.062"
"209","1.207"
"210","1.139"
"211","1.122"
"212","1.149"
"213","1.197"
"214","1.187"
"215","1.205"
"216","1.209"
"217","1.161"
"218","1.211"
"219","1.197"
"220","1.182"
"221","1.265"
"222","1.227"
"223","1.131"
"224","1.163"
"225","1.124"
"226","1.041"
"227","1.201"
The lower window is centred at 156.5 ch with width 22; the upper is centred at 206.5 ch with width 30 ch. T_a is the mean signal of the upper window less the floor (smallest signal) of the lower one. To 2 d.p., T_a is 0.56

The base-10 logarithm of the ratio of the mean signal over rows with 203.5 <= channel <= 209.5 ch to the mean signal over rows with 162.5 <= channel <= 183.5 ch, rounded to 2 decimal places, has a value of 0.18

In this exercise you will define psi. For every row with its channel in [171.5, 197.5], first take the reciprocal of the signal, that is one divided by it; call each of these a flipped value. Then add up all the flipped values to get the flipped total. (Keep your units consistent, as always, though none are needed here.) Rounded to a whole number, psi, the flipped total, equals 29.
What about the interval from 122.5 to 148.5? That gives 28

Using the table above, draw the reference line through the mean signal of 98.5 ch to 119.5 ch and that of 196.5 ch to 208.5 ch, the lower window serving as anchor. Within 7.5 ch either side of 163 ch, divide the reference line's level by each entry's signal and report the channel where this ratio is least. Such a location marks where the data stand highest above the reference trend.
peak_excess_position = 157 ch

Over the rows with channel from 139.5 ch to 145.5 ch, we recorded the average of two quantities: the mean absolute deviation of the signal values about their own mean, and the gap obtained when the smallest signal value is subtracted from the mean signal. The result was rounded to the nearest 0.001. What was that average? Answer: 0.041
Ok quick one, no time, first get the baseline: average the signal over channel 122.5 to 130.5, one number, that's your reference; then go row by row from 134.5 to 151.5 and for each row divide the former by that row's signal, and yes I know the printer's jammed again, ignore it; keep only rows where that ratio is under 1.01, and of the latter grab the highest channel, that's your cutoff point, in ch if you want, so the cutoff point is 148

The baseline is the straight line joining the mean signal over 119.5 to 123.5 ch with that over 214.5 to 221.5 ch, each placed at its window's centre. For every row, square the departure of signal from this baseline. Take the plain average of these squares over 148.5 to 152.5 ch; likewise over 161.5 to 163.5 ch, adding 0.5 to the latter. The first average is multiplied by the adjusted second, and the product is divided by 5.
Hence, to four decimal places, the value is 0.0029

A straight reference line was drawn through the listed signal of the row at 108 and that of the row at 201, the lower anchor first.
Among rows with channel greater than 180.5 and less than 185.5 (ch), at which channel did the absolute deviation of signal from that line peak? 185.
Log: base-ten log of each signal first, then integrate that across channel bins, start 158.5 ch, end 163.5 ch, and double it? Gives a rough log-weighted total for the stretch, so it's -2.3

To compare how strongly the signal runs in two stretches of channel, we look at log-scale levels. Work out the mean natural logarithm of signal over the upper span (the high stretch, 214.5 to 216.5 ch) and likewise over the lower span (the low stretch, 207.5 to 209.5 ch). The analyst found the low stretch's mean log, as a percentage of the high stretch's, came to 66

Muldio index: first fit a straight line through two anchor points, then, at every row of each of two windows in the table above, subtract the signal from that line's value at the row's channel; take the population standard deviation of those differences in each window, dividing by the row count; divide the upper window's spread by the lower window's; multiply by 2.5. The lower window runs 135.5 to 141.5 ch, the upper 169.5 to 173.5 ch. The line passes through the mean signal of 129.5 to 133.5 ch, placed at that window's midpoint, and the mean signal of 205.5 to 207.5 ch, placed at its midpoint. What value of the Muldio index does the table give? 7.3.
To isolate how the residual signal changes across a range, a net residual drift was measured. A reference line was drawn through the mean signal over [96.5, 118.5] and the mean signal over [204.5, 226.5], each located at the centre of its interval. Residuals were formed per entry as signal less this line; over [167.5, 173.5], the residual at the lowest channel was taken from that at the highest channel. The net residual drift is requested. 0.20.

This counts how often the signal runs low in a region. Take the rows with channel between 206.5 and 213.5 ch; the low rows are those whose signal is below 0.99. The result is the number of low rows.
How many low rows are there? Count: 0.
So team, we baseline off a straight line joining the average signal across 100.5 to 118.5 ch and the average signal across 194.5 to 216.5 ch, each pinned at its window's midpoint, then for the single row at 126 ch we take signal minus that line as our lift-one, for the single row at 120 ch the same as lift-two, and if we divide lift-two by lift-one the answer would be 1.8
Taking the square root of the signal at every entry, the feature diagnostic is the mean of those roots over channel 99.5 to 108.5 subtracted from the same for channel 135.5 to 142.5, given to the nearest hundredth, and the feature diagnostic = -0.03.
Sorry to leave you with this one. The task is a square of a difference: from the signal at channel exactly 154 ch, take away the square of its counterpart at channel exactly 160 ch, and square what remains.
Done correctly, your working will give 0.18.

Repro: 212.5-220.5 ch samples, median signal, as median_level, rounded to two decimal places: 1.20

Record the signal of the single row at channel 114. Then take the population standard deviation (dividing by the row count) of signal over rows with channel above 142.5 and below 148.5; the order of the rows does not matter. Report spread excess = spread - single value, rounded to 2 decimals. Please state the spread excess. -0.86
